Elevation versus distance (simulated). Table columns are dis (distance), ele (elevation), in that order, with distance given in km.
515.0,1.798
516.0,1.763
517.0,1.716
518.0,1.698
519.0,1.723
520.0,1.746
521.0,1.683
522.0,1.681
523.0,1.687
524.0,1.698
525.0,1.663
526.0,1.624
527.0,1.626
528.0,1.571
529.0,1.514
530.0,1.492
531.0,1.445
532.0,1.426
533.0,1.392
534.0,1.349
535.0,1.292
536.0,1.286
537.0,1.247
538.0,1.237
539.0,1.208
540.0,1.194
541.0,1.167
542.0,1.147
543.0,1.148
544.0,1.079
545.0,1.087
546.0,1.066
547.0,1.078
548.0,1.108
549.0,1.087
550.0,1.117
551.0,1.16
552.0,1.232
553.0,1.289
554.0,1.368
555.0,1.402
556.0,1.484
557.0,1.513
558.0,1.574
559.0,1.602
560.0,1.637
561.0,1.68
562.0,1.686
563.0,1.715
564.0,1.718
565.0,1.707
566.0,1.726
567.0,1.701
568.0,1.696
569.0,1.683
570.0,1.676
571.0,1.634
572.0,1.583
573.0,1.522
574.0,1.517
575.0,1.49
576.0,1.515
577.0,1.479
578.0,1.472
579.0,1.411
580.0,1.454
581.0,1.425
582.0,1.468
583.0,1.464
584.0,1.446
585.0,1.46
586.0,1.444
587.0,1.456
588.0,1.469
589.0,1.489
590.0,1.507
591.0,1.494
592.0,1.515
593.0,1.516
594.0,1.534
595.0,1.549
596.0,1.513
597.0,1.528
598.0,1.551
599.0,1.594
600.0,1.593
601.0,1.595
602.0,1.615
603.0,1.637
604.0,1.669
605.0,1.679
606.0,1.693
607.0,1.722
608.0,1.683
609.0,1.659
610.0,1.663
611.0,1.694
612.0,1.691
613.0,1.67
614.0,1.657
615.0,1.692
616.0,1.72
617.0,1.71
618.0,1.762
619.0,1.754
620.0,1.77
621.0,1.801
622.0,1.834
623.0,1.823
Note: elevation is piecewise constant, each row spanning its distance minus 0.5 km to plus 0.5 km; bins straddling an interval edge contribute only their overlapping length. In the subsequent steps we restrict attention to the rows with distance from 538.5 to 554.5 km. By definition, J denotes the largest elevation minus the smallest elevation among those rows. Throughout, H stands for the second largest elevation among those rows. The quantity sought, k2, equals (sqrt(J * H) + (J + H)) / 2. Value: 1.1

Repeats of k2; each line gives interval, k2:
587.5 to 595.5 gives 1.0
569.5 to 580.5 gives 1.3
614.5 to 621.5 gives 1.2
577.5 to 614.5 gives 1.4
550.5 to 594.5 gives 1.6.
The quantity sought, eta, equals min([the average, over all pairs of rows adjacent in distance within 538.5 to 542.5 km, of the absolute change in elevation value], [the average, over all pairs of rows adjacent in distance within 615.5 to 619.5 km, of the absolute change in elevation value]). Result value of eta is 0.0203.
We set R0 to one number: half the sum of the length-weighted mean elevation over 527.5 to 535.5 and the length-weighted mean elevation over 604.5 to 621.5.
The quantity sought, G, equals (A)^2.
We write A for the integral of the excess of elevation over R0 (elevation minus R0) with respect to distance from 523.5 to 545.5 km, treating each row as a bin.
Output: 21.8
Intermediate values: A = -5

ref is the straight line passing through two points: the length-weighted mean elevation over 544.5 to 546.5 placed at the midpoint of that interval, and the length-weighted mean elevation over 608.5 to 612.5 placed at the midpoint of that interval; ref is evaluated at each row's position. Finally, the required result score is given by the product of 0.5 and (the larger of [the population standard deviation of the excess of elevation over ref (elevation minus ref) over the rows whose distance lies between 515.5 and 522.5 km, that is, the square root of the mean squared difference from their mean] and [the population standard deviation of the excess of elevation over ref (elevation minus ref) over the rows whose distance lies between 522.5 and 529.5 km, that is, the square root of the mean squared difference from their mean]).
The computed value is 0.039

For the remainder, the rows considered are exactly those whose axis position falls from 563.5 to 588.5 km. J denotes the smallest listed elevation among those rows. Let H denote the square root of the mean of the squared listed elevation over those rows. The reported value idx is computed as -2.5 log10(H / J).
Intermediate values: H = 1.55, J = 1.411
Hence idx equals -0.101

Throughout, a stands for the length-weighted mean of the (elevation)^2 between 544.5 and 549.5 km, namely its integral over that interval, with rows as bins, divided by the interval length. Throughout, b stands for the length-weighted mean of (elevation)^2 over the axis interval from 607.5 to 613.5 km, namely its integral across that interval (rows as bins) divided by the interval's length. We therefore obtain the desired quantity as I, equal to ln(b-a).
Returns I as 0.5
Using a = 1.2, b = 2.81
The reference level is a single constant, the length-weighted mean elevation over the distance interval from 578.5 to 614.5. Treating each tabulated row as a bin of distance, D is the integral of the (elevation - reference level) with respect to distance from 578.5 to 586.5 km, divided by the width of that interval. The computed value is -0.1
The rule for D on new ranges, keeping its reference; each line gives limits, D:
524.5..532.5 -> 0.0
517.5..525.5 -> 0.1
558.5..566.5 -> 0.1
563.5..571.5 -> 0.1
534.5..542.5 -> -0.3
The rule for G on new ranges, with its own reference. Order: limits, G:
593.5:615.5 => 1.7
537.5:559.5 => 52.1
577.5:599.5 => 3.3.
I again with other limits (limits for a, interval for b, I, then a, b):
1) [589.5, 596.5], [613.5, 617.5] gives -0.6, 2.3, 2.87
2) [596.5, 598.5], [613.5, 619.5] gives -0.6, 2.4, 2.95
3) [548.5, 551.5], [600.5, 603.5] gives 0.3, 1.3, 2.61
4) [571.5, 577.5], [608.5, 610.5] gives -0.8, 2.3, 2.76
